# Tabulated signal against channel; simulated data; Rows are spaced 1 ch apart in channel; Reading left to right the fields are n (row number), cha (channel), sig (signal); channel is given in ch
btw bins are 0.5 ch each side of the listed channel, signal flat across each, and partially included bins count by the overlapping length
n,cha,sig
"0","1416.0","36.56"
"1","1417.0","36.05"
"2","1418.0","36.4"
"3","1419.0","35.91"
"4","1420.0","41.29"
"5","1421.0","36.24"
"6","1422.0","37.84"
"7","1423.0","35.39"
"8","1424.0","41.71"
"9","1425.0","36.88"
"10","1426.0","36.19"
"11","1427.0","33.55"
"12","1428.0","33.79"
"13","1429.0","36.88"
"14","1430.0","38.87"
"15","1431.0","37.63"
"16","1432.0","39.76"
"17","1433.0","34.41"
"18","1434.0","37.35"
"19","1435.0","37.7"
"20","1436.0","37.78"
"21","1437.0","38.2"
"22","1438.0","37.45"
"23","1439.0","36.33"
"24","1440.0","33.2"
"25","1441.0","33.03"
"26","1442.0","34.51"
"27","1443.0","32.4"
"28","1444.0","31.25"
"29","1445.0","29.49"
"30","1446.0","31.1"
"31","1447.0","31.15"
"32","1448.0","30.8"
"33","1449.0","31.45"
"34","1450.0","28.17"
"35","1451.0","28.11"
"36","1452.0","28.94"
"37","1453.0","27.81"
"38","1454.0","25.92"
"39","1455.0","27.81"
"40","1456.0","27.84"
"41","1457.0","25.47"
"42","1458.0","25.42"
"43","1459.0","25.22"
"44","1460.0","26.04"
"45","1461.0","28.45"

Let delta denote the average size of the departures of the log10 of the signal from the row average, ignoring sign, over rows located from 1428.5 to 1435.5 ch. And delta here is 0.013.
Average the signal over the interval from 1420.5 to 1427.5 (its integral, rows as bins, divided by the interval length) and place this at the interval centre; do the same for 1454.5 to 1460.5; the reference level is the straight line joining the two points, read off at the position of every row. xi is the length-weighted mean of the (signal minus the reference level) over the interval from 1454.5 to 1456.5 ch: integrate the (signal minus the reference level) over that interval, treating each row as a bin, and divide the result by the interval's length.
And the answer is 0.9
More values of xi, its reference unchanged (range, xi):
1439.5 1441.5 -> 1.5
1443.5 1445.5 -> 0.0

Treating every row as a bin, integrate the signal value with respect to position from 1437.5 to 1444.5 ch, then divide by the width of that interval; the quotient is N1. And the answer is 34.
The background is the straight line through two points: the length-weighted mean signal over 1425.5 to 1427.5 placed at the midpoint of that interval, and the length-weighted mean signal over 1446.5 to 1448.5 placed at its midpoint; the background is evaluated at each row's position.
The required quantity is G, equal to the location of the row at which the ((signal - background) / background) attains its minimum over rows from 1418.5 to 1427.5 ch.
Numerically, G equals 1427.0 ch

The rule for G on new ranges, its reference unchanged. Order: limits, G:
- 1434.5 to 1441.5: 1440.0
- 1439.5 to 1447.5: 1445.0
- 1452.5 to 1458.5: 1454.0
